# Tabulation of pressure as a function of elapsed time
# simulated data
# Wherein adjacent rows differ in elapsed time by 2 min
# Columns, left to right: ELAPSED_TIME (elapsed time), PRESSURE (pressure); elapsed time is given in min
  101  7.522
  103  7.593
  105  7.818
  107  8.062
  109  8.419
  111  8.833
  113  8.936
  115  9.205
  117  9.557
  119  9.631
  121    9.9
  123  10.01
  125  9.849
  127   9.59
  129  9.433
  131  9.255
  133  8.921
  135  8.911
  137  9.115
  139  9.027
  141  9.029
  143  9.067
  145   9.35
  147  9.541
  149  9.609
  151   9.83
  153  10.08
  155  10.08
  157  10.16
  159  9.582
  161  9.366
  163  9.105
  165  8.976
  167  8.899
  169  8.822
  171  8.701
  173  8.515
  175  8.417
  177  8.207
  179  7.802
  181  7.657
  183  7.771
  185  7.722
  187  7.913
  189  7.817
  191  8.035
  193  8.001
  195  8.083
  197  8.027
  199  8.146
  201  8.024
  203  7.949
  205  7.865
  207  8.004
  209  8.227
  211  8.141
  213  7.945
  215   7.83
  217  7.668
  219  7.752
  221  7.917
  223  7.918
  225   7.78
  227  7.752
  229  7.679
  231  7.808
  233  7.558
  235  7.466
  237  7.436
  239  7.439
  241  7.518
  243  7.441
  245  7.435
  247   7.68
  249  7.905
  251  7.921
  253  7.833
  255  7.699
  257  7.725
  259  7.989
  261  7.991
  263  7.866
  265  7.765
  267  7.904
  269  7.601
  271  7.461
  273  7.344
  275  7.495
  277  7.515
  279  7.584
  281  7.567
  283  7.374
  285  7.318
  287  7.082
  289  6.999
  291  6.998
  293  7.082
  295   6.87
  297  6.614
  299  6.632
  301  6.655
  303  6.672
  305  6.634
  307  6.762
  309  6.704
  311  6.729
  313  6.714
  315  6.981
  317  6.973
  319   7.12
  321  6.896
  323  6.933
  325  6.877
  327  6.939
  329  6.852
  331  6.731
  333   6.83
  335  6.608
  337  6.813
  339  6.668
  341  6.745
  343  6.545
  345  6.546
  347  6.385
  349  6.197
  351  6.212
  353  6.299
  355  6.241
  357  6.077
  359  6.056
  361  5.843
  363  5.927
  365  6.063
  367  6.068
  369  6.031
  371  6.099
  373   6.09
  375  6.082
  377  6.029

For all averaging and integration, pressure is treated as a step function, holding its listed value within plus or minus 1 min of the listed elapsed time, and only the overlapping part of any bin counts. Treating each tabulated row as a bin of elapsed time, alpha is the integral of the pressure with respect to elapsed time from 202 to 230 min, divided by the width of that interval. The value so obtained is 7.9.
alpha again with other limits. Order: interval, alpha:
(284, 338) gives 6.9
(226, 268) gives 7.7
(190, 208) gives 8.0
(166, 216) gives 8.1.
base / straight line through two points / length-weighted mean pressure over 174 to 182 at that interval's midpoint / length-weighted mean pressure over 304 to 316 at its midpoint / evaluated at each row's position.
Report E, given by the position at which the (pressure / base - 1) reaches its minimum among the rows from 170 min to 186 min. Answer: 181 min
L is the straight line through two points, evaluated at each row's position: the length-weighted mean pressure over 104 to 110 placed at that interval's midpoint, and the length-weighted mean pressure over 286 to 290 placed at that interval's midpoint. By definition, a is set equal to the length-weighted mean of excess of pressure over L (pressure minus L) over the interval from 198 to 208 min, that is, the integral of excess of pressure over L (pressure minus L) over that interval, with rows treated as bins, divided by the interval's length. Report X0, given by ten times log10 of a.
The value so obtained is -3.4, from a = 0.46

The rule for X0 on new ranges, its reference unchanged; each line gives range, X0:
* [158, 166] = 1.7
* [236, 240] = -9.8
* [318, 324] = -8.7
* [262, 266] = -2.0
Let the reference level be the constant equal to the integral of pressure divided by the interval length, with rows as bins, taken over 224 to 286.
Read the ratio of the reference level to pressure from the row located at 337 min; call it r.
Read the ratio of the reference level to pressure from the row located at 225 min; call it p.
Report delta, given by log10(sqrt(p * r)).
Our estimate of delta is 0.02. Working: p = 0.98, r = 1.12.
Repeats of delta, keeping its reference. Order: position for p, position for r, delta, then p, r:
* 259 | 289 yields 0.01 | 0.96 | 1.09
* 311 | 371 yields 0.08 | 1.14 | 1.25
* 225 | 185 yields -0.01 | 0.98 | 0.99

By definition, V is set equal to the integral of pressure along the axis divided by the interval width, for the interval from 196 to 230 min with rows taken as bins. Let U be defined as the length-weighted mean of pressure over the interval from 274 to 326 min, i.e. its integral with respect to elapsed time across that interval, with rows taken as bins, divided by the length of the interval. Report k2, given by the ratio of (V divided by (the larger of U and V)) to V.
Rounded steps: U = 7.0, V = 7.9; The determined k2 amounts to 0.126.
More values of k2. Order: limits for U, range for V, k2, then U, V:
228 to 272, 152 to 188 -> 0.114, 7.7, 8.8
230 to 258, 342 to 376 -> 0.131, 7.6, 6.2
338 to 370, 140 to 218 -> 0.117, 6.2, 8.6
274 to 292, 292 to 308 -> 0.137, 7.3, 6.7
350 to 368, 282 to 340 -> 0.146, 6.1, 6.9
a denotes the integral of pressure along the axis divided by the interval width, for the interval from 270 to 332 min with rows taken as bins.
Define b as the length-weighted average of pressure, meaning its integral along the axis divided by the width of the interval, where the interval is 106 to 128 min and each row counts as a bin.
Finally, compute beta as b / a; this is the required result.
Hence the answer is 1.32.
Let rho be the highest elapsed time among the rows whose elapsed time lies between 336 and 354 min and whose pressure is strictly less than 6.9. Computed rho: 353 min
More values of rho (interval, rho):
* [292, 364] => 363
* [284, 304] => 303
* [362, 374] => 373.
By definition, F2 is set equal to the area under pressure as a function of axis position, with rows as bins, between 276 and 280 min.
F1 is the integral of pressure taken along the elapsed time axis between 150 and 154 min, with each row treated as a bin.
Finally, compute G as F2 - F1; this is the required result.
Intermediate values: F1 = 40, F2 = 30.2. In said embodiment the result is -10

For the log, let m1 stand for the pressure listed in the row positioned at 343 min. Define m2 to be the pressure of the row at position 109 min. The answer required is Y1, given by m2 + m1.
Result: 15.0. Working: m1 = 6.545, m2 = 8.419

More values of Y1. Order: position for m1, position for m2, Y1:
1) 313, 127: 16.3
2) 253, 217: 15.5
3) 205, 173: 16.4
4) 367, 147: 15.6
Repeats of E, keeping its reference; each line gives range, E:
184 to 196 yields 185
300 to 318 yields 301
